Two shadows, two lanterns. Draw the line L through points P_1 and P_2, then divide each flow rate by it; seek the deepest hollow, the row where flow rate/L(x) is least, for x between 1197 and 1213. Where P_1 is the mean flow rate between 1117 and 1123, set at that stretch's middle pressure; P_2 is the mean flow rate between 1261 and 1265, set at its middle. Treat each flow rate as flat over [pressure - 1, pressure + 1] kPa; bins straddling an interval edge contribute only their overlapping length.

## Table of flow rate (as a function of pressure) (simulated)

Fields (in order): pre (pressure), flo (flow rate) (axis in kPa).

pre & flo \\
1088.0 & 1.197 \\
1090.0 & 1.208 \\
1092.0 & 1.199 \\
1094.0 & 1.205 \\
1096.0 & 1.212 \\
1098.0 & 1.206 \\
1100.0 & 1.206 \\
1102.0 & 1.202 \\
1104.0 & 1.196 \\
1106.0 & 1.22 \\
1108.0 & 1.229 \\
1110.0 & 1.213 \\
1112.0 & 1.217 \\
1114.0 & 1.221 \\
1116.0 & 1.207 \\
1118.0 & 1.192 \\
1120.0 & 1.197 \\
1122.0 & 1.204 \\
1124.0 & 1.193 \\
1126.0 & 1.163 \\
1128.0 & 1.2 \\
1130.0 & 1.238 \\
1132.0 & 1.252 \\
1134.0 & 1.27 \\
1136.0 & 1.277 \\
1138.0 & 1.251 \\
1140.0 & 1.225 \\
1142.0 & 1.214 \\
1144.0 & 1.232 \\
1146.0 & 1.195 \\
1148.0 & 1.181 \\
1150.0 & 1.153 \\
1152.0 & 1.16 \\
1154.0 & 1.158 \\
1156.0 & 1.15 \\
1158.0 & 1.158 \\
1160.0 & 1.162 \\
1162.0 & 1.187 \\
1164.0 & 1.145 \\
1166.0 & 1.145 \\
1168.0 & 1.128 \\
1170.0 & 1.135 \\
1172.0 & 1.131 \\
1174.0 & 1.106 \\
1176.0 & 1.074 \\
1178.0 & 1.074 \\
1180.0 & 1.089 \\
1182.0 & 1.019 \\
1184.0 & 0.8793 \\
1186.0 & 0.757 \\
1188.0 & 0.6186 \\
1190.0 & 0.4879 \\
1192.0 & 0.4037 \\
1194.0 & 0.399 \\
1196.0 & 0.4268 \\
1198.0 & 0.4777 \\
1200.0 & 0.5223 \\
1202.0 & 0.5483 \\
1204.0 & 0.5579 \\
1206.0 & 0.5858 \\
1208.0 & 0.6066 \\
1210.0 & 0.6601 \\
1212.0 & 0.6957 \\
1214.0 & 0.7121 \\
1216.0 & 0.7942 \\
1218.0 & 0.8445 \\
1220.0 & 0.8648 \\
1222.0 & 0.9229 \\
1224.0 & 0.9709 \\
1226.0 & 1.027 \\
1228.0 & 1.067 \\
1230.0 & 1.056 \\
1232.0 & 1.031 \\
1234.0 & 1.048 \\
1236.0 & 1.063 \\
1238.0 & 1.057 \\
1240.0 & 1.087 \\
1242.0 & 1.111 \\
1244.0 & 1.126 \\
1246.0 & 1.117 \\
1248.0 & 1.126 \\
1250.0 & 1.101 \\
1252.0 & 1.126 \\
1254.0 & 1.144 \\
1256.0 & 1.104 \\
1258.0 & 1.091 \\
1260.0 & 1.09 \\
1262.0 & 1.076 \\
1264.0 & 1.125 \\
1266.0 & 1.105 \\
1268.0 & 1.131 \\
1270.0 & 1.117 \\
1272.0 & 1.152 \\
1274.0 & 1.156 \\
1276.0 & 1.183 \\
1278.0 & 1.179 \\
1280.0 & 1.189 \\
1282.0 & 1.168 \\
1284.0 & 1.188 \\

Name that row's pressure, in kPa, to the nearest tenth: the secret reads 1198.0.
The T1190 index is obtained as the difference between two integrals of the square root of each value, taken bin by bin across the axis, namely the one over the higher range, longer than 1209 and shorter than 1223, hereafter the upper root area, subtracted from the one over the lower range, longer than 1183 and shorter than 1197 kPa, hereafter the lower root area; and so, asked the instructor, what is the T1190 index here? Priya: -2.0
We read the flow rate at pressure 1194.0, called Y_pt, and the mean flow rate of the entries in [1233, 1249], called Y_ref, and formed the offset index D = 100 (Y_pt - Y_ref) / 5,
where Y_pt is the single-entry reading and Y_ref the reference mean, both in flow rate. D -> -14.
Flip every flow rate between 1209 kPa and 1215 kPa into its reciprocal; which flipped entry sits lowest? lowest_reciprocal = 1.4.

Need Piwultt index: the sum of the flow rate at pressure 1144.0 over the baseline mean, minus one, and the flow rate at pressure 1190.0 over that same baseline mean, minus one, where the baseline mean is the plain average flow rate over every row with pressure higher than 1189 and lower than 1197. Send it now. 2.01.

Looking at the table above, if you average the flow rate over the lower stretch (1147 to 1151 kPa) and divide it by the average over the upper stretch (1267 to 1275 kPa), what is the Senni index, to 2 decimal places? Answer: 1.02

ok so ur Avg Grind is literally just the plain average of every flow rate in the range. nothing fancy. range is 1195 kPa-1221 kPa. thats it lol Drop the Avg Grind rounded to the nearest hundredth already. 0.64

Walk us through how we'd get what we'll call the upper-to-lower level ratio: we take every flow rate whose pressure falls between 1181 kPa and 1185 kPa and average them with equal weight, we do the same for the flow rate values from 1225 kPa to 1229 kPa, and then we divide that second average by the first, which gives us 1.10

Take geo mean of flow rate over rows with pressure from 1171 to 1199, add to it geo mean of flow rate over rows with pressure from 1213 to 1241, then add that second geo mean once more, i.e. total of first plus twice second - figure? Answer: 2.6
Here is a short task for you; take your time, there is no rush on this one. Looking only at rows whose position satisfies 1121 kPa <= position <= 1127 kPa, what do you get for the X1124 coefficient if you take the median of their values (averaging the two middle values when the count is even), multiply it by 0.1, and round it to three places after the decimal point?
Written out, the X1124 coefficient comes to 0.119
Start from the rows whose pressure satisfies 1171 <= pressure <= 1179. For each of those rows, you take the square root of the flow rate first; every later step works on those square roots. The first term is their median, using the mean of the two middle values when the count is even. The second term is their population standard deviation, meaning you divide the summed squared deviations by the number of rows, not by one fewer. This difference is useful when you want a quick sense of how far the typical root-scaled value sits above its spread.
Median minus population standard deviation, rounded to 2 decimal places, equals 1.03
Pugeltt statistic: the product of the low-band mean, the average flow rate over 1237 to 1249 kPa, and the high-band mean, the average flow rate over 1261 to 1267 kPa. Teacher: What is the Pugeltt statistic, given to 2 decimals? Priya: 1.22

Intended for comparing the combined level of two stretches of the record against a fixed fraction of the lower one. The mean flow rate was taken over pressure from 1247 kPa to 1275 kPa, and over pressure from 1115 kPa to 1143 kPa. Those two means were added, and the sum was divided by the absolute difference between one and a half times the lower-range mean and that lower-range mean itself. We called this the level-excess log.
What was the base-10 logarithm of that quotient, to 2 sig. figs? 0.58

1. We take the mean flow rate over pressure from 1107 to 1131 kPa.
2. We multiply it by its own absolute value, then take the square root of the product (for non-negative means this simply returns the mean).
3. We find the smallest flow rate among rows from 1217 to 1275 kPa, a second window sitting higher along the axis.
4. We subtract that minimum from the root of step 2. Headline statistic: 0.36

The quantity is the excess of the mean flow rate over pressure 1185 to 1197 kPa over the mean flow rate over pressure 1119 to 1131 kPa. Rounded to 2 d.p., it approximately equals -0.68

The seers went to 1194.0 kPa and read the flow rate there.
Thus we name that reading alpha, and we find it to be 0.399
